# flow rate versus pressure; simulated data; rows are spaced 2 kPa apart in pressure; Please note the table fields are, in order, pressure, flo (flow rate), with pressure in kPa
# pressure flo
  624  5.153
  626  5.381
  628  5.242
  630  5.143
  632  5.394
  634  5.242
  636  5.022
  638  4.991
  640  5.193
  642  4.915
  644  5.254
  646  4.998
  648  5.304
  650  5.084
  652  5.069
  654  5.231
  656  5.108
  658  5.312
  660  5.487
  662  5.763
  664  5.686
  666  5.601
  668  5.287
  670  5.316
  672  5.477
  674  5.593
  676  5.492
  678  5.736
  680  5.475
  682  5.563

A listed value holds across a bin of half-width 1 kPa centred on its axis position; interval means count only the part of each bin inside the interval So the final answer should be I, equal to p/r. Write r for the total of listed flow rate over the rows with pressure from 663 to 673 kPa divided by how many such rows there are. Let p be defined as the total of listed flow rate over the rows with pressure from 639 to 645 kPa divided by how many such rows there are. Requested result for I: 0.936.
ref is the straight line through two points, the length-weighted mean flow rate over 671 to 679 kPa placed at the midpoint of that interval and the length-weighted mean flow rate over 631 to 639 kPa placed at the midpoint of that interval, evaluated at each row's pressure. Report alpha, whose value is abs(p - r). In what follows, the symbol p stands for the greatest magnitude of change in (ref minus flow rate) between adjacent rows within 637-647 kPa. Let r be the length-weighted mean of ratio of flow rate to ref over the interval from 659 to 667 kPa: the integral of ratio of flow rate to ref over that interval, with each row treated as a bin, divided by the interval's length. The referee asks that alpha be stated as 0.72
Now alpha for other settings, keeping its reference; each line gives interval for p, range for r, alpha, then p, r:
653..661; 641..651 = 0.79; 0.18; 0.97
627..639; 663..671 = 0.76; 0.24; 1.00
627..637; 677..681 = 0.76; 0.24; 1.00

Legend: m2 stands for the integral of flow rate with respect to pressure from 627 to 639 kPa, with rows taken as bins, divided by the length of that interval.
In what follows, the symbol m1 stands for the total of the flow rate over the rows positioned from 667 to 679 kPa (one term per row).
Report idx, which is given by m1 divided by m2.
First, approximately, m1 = 32.9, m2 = 5.17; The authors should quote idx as 6.4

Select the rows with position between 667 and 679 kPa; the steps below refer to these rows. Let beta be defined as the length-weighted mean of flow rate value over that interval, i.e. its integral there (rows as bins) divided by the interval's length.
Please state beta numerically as 5.48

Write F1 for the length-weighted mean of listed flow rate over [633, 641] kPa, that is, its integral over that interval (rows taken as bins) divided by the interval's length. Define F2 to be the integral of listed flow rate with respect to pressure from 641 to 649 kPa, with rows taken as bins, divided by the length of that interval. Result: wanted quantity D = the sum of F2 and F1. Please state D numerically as 10.2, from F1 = 5.1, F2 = 5.1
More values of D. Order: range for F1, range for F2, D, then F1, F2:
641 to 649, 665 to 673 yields 10.5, 5.1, 5.4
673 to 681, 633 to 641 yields 10.7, 5.6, 5.1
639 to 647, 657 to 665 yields 10.7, 5.1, 5.6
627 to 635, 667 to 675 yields 10.7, 5.3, 5.4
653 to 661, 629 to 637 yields 10.5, 5.3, 5.2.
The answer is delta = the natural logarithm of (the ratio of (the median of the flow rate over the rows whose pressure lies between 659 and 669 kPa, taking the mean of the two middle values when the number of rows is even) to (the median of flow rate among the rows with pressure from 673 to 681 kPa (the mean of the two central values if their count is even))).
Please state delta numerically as 0.01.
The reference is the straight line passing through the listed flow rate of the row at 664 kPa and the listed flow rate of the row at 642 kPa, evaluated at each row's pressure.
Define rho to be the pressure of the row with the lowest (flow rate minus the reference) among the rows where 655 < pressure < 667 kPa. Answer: 656 kPa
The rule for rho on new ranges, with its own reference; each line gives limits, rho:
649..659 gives 656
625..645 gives 642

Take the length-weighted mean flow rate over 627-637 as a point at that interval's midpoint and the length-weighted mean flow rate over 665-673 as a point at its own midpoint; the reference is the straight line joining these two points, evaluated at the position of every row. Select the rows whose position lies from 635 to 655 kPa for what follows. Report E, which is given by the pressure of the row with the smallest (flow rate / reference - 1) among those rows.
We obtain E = 642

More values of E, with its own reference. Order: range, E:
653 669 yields 656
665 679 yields 668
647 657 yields 652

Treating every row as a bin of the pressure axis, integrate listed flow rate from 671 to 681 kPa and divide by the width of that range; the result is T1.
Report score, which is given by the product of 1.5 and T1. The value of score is 8.3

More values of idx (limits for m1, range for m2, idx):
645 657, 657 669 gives 5.6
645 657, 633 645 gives 6.0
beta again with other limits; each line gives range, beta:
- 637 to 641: 5.09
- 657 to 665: 5.56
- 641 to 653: 5.10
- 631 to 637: 5.22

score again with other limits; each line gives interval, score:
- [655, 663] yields 8.1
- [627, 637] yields 7.8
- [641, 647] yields 7.6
